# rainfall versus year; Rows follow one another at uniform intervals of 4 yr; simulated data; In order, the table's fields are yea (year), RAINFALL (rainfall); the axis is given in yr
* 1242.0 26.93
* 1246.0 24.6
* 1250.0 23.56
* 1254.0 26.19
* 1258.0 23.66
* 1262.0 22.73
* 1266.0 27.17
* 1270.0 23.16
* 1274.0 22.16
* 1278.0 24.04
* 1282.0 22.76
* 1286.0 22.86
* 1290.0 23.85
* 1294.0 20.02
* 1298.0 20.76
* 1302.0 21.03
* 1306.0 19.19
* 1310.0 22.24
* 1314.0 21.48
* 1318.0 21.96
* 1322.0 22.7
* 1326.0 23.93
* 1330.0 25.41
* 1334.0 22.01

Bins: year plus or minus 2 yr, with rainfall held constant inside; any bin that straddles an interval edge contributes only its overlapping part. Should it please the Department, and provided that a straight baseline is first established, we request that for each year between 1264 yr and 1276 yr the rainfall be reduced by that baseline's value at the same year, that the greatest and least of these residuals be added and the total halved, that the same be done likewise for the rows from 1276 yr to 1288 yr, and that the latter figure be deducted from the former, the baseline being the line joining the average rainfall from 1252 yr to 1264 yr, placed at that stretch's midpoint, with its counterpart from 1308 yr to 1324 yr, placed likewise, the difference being 0.9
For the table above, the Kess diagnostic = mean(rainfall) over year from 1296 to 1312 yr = 20.8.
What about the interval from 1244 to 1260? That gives 24.5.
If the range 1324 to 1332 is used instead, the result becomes 24.7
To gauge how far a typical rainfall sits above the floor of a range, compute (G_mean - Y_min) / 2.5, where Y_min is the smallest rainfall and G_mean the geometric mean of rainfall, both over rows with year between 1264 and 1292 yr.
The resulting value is 0.60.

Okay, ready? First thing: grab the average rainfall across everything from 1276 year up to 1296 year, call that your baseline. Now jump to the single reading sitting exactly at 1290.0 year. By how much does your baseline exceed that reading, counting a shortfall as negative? -1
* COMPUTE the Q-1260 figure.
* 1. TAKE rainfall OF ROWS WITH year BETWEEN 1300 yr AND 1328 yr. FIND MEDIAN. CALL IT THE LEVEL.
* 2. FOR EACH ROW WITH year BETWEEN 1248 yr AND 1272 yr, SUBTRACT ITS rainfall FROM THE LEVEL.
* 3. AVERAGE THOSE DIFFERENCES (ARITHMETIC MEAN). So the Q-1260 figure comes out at -2.5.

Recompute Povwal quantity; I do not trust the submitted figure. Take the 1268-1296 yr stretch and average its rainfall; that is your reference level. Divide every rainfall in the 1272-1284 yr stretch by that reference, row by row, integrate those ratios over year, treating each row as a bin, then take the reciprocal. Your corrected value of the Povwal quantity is 0.08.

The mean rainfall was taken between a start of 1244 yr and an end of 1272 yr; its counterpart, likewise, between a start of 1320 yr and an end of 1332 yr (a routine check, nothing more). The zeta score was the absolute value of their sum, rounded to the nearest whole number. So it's 48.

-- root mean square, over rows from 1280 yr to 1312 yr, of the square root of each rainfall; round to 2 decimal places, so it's 4.65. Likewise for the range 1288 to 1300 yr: 4.64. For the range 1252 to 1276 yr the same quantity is 4.92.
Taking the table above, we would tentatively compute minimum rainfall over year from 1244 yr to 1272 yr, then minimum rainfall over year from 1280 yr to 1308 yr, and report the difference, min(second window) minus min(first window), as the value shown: -3.5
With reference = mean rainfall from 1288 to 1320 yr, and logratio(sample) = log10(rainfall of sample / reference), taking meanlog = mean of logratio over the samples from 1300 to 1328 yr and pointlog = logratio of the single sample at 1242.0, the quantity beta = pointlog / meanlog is 11.7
